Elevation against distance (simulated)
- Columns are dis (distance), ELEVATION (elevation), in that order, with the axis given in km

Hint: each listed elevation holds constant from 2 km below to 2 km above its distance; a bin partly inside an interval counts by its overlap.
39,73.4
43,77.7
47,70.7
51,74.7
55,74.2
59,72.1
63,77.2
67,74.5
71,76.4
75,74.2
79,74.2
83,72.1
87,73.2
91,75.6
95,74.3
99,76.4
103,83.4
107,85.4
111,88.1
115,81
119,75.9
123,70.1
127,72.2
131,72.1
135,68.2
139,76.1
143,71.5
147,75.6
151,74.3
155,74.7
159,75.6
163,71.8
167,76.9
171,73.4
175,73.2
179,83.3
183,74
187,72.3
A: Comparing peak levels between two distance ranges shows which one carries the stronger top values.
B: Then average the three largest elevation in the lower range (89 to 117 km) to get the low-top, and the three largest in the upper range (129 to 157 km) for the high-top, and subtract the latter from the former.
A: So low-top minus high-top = 10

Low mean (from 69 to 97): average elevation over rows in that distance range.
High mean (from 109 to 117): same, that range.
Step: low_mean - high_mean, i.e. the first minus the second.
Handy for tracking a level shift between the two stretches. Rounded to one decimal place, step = -10.3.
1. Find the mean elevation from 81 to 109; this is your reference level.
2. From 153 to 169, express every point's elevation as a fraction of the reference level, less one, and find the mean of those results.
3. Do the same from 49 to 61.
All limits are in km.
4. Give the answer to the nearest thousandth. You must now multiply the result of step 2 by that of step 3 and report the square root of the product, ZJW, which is 0.038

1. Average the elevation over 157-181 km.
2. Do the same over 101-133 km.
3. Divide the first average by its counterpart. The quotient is 0.96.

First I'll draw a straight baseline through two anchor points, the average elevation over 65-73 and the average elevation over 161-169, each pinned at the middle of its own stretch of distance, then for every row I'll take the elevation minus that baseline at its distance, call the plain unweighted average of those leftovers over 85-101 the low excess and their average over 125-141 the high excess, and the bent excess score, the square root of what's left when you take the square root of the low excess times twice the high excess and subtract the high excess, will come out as 2.0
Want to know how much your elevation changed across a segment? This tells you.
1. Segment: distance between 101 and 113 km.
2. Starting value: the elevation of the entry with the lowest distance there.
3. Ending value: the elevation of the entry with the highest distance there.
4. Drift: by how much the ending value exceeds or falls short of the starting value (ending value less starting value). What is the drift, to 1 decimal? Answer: 4.7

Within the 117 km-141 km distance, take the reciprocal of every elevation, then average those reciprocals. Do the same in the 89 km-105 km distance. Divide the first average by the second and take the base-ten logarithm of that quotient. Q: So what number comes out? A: 0.0288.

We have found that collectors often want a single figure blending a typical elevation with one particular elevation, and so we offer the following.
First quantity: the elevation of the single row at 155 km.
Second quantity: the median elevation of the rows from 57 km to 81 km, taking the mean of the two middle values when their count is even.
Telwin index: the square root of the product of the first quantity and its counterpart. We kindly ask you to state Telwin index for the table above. 74.5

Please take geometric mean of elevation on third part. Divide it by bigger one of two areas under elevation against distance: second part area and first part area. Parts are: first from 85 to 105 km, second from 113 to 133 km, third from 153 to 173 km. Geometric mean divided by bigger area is 0.049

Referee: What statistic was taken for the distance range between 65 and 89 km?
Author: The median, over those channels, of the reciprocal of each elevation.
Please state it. 0.0135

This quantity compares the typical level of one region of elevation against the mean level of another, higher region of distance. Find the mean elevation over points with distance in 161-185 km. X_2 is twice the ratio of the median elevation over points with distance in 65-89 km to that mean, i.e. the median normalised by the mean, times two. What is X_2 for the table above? 1.97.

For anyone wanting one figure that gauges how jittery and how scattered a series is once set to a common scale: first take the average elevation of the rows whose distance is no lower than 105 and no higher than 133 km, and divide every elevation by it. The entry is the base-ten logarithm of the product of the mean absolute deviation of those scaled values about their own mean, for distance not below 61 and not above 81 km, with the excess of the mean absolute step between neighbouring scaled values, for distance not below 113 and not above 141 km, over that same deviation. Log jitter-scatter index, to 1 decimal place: -3.2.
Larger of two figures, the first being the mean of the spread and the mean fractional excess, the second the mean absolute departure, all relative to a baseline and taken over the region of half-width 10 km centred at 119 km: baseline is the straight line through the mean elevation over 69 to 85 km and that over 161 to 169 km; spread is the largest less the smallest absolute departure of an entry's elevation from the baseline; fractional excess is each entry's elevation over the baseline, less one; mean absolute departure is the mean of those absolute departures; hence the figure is 6.1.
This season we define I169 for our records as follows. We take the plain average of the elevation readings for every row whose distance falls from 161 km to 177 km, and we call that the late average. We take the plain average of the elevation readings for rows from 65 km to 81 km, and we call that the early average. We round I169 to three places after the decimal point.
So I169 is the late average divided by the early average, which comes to 0.987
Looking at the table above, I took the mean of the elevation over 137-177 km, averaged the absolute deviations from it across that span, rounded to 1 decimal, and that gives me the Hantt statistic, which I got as 1.5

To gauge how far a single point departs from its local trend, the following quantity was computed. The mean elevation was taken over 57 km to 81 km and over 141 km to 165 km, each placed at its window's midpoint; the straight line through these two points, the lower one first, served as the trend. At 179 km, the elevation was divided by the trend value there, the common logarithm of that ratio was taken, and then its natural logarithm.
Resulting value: -3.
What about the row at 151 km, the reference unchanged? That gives -6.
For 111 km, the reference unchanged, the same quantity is -3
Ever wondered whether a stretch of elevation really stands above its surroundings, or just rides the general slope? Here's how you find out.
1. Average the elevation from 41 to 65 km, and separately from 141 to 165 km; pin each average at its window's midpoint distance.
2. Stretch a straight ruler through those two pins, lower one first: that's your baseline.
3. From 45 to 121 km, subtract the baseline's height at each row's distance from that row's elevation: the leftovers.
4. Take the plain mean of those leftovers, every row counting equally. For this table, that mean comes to 2.2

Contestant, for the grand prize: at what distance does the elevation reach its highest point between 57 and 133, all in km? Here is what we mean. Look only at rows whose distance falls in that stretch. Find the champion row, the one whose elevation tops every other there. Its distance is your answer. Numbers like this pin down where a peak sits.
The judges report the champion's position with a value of 111 km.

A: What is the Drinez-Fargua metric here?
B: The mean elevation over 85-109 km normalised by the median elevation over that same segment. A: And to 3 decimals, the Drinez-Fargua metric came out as 1.027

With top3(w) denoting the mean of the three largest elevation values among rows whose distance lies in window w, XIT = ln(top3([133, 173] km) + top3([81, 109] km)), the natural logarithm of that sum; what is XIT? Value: 5.06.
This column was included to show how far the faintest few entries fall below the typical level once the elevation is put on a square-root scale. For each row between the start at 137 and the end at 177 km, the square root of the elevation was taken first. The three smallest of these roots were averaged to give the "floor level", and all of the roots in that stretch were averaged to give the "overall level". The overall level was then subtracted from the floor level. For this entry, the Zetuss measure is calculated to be -0.12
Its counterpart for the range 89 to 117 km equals -0.29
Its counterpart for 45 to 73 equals -0.11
